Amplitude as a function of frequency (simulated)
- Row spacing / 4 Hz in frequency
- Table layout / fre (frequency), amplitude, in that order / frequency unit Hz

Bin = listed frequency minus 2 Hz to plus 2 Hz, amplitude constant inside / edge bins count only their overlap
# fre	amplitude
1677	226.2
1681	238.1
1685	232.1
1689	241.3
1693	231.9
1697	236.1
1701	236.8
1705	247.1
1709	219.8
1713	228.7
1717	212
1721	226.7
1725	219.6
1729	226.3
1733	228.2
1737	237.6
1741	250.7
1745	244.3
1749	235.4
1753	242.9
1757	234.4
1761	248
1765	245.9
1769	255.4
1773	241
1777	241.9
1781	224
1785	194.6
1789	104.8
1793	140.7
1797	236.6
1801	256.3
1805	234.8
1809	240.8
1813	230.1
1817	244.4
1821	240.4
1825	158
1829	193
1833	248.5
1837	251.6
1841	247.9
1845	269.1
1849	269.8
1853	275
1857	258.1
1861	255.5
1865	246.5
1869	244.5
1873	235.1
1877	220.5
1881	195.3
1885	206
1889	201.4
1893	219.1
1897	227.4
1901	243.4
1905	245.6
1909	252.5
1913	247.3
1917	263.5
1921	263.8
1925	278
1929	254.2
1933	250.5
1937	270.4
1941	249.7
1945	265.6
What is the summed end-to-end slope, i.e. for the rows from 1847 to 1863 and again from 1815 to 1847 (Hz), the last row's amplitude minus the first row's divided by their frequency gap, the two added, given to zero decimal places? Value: 0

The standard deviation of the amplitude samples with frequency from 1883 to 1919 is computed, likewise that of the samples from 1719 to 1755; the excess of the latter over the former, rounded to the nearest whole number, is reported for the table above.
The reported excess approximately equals -11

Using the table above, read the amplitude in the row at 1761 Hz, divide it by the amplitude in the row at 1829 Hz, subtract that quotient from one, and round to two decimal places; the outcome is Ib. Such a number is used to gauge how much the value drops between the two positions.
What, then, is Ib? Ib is -0.28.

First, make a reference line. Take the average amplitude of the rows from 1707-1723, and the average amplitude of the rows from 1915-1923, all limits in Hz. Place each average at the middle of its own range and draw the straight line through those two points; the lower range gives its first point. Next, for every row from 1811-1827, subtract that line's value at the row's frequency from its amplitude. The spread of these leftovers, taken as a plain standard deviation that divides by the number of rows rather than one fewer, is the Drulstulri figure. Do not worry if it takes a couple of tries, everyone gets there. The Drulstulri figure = 36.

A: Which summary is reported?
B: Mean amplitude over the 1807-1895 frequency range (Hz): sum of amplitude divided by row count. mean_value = 234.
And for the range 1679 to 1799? 227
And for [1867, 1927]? 236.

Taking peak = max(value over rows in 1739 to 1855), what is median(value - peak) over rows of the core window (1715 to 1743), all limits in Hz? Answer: -48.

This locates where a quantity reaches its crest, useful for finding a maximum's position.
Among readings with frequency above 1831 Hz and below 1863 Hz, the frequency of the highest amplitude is 1853 Hz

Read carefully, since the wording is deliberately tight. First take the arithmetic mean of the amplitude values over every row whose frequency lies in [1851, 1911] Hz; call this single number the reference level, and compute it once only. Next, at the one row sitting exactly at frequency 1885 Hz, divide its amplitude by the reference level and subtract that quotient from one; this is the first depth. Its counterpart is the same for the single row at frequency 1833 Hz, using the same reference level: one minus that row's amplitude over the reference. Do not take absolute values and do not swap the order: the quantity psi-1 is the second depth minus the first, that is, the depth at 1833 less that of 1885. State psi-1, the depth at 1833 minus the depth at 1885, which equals -0.18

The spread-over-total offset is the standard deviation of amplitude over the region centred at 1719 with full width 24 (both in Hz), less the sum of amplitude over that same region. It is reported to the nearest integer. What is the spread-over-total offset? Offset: -1327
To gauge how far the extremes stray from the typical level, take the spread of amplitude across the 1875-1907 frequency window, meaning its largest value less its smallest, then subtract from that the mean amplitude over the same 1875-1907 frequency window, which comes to -170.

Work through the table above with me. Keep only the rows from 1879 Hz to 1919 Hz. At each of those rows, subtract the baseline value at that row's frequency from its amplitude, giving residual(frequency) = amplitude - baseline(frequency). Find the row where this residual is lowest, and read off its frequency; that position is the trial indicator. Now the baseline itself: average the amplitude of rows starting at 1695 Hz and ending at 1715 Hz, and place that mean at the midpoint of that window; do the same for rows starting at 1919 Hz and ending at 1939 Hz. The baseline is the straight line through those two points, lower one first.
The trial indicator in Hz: 1881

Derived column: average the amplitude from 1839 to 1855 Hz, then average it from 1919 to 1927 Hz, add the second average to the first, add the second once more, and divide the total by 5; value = 161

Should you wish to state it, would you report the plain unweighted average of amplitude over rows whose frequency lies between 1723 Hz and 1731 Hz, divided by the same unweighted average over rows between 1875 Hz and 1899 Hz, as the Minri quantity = 1.05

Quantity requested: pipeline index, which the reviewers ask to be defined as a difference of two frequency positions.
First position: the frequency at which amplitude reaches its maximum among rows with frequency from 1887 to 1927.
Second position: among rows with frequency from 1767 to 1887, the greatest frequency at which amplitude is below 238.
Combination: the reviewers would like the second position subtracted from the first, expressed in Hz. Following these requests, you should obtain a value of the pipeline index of 40 Hz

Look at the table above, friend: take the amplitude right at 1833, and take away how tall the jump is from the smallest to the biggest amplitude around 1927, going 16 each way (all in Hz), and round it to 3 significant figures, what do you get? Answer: 218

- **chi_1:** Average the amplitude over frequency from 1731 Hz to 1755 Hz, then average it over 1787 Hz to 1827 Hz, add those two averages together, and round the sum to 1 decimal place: 448.5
